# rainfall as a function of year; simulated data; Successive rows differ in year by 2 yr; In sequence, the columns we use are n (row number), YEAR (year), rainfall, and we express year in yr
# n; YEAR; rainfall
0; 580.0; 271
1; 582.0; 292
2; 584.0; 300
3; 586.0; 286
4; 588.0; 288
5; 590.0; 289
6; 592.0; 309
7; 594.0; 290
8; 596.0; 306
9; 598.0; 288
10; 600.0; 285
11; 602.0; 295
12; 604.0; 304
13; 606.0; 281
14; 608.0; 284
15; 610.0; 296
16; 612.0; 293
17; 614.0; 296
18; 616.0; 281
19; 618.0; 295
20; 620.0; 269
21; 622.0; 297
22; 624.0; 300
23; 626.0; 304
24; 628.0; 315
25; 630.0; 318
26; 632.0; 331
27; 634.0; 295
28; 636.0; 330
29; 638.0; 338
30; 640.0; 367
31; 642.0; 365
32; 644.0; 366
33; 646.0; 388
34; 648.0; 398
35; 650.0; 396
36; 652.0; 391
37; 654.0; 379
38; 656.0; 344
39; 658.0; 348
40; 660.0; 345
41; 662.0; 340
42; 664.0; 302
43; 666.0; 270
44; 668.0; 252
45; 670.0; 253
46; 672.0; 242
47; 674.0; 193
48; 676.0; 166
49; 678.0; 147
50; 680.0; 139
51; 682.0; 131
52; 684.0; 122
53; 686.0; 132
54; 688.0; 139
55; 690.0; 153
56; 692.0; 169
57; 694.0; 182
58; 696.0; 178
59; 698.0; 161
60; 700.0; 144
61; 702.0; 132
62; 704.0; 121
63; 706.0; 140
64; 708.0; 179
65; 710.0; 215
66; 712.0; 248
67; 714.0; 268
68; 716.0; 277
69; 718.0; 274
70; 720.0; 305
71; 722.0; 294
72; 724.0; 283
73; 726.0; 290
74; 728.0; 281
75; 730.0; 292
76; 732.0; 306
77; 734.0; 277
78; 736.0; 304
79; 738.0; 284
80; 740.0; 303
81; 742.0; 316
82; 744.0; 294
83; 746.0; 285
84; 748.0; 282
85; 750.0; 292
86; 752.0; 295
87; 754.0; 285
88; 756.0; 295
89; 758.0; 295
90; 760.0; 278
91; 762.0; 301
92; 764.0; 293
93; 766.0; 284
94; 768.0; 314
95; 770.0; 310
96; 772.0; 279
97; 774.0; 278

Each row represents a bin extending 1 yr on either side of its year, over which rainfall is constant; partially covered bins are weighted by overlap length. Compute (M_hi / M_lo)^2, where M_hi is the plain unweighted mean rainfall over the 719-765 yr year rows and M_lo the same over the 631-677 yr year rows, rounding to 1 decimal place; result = 0.8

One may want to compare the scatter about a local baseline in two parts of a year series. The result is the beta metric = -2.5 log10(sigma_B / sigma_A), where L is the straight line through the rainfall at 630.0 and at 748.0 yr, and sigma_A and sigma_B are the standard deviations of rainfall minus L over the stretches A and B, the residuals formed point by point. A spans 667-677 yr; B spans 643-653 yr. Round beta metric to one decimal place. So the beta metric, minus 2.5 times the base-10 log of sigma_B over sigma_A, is 1.1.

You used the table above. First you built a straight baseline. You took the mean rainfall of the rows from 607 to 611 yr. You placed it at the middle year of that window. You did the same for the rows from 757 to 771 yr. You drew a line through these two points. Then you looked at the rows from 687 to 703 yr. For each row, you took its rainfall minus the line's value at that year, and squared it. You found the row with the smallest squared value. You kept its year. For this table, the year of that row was 694.0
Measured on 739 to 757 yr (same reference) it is 752.0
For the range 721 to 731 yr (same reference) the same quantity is 722.0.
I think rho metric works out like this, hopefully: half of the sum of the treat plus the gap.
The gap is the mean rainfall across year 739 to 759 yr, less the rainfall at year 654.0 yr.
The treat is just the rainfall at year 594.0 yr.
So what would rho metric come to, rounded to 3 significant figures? 103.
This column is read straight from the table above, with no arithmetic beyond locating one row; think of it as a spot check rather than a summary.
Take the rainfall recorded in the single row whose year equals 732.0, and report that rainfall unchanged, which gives 306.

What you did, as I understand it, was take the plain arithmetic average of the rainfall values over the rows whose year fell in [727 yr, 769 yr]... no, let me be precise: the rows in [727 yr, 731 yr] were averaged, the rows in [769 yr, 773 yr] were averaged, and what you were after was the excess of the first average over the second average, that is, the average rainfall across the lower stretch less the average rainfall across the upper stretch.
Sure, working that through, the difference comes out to -8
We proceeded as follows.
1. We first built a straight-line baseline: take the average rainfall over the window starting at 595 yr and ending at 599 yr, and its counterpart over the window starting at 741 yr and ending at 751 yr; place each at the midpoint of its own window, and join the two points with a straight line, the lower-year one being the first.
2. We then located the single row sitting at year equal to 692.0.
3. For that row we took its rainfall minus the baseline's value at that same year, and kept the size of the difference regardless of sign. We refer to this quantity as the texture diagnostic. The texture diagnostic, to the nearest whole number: 126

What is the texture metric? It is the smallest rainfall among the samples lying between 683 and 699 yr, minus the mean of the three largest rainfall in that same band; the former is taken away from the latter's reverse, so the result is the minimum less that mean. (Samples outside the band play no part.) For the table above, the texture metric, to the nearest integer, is -54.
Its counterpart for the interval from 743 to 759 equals -13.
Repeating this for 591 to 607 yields -25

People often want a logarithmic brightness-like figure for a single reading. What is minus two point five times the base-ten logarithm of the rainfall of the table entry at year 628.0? -6.25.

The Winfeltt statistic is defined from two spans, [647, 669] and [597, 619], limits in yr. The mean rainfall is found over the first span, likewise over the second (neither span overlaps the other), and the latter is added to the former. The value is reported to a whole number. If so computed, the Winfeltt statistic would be 633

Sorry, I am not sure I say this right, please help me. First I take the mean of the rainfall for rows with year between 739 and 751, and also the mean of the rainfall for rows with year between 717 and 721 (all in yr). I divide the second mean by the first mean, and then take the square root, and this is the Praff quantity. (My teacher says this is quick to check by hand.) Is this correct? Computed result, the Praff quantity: 0.99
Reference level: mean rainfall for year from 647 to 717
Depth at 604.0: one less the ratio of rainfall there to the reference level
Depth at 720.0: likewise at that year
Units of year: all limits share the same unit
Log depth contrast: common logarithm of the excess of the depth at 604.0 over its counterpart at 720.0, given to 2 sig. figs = -2.4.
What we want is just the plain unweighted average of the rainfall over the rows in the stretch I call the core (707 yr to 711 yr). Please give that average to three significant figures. 197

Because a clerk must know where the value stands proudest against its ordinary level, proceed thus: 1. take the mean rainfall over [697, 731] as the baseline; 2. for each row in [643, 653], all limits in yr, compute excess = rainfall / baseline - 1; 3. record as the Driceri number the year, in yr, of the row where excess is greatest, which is 648.0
